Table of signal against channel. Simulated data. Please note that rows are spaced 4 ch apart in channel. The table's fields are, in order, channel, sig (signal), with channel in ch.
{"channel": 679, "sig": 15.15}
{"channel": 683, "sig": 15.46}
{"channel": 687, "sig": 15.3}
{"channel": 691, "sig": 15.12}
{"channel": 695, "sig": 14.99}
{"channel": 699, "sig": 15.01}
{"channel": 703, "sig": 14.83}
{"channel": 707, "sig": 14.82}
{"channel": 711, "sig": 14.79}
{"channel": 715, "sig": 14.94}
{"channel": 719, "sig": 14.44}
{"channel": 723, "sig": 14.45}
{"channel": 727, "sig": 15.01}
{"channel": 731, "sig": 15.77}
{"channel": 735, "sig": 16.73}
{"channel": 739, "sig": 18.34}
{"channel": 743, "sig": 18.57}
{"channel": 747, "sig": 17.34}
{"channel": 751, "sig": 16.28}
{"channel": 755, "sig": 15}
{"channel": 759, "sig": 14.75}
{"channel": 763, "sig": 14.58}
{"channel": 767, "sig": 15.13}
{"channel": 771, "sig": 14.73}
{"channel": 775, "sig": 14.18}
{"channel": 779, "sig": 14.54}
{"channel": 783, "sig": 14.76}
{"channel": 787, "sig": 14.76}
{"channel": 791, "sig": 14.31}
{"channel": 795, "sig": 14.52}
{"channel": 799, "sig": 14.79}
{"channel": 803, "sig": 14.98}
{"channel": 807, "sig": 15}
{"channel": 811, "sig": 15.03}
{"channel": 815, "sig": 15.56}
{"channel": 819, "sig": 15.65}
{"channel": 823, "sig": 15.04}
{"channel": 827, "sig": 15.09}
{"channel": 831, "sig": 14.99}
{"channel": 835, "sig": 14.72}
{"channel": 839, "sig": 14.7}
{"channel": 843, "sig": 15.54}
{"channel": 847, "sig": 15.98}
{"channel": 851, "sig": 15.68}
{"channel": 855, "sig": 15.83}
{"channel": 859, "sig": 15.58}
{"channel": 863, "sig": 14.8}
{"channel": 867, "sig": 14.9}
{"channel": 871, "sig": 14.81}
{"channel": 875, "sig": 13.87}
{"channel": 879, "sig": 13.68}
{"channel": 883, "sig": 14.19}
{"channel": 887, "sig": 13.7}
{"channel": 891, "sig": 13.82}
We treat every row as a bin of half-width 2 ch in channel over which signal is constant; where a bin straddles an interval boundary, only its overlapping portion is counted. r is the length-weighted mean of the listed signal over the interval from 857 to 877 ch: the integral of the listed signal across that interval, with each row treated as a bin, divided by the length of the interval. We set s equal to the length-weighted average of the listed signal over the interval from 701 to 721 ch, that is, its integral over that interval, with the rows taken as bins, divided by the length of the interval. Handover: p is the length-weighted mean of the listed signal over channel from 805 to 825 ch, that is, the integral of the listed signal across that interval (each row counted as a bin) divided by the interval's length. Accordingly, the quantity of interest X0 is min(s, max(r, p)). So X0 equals 14.8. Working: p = 15.3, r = 14.79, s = 14.8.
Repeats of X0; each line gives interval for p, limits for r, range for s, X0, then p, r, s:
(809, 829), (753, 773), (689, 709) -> 15.0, 15.3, 14.84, 15.0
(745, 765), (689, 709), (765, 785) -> 14.7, 15.6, 14.95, 14.7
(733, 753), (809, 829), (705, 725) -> 14.7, 17.5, 15.27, 14.7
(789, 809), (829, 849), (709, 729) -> 14.7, 14.7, 15.19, 14.7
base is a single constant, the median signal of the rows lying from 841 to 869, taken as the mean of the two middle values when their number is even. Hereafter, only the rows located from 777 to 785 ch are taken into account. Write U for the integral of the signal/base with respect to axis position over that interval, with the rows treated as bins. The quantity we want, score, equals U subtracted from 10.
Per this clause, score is 2.48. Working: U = 7.52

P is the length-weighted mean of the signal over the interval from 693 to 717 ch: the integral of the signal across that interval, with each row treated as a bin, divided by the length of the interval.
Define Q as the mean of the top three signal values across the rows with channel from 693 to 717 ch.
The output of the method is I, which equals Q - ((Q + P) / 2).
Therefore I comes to 0.04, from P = 14.9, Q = 15.0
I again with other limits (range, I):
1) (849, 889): 0.50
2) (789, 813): 0.12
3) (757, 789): 0.10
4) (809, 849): 0.25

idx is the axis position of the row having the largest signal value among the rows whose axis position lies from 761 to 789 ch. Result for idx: 767 ch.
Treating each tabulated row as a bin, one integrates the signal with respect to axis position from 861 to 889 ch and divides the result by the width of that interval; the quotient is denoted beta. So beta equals 14.3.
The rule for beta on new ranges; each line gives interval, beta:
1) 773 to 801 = 14.6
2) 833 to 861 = 15.4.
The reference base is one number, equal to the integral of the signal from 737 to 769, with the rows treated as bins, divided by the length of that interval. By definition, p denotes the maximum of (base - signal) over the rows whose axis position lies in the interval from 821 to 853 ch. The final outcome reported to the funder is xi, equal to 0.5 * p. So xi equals 0.8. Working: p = 1.5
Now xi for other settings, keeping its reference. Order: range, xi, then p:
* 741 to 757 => 0.6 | 1.2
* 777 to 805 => 1.0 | 1.9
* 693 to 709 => 0.7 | 1.4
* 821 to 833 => 0.6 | 1.3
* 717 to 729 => 0.9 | 1.8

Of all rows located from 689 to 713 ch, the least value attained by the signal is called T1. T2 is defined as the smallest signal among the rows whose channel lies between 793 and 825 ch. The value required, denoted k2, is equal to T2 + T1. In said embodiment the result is 29.3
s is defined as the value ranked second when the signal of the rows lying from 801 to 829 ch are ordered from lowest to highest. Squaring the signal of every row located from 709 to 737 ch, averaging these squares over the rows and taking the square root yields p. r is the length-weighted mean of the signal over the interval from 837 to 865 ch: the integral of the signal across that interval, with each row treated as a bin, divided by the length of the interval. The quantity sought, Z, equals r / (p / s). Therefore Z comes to 15.3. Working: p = 15.2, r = 15.4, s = 15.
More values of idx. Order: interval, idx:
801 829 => 819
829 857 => 847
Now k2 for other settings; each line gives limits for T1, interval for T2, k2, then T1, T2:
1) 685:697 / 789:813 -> 29.3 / 14.99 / 14.31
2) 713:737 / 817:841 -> 29.1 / 14.44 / 14.7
